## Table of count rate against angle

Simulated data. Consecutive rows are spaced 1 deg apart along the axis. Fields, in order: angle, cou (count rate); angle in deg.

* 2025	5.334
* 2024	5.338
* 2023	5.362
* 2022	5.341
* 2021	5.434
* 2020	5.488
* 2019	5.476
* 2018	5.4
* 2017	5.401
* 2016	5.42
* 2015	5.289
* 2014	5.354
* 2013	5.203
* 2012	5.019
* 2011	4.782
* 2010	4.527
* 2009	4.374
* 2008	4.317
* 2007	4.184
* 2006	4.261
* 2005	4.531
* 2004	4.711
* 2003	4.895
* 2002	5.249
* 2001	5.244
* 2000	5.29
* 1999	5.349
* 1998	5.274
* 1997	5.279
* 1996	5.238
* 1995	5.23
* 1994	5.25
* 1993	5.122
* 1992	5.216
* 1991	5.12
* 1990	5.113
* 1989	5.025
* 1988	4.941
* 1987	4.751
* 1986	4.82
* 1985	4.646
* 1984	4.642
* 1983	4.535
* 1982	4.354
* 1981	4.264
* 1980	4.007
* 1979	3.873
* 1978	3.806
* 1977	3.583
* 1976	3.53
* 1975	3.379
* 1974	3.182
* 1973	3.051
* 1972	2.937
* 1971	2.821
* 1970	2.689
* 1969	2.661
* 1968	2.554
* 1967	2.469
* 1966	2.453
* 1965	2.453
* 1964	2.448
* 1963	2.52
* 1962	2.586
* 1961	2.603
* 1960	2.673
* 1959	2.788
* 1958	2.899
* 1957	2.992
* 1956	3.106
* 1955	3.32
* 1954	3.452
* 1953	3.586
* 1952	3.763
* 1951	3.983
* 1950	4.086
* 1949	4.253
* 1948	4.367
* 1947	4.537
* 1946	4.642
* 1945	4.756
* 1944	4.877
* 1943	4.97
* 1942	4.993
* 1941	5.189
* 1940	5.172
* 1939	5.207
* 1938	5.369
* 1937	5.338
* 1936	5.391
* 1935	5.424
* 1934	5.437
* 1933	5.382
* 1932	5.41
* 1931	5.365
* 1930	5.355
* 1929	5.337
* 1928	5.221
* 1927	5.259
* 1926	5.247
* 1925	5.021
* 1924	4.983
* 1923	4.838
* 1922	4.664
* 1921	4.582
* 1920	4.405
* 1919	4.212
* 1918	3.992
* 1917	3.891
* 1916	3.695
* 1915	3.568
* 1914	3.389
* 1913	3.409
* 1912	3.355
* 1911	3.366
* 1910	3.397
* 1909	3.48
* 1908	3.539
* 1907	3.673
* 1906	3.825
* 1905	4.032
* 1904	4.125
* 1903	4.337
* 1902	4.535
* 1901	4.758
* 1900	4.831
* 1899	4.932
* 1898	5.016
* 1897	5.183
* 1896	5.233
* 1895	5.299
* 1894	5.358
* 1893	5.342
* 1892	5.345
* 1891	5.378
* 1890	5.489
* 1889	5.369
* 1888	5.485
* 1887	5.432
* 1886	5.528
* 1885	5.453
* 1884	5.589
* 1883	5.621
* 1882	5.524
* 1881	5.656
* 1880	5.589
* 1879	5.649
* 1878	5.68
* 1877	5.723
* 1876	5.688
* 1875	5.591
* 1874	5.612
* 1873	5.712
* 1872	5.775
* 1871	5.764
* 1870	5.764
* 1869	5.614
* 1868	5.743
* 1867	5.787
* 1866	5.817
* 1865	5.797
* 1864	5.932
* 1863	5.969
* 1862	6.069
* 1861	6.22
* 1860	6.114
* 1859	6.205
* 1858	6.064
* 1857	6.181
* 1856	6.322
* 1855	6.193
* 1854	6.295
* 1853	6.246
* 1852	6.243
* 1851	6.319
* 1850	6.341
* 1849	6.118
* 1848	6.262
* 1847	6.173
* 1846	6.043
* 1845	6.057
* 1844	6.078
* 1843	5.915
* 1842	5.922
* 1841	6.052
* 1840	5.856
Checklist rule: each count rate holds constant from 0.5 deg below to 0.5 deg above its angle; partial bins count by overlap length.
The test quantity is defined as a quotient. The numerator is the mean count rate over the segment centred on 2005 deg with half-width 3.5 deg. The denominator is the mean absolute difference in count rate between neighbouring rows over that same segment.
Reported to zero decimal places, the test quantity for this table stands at 23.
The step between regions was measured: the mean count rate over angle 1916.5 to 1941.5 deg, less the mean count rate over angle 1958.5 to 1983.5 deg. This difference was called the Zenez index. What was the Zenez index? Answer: 1.9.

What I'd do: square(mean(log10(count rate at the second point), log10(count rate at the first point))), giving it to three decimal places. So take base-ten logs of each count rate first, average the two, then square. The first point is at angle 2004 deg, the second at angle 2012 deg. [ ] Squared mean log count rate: 0.472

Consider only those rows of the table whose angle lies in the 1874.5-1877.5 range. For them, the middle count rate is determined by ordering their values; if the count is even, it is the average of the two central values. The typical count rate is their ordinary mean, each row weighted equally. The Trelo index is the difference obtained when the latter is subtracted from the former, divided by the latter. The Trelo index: 0.0036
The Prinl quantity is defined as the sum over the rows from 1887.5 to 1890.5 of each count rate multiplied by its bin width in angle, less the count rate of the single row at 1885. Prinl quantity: 10.9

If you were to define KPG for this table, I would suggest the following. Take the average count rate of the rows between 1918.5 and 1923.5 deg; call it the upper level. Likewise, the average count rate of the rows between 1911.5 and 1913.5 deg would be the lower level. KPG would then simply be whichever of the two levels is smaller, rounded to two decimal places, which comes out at 3.38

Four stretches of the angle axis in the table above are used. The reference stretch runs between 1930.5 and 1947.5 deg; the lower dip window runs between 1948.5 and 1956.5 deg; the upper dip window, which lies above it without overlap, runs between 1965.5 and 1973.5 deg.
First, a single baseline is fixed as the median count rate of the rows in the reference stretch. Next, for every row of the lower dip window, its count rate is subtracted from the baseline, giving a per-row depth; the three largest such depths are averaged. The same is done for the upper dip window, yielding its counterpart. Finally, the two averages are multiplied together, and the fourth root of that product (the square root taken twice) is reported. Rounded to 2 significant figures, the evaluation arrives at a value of 1.5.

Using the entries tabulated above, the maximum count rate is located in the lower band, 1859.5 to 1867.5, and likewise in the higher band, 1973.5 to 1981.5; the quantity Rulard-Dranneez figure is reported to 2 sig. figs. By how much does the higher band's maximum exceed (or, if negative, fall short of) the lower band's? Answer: -2.0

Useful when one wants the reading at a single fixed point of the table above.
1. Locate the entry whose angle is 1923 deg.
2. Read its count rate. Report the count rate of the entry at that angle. 4.838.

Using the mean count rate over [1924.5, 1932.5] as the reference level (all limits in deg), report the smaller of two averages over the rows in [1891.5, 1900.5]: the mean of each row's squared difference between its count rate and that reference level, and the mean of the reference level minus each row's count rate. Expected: 0.0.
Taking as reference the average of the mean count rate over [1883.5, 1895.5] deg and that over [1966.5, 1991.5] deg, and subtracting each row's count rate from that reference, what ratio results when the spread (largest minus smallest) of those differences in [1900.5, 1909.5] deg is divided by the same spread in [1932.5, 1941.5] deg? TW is 4.8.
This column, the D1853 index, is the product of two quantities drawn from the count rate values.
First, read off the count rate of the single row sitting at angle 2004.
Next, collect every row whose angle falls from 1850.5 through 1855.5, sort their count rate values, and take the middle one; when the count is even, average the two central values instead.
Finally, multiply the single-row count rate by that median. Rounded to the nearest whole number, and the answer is 29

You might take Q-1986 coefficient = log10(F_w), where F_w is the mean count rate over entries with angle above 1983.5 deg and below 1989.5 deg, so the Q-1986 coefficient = 0.68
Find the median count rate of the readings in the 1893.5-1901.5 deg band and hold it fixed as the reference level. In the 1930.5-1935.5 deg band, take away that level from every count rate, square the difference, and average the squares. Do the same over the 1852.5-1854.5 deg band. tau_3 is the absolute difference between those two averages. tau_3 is 1.3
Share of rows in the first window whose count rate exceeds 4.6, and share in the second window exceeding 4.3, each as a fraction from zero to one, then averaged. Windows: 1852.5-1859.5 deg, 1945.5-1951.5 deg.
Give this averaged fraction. 0.75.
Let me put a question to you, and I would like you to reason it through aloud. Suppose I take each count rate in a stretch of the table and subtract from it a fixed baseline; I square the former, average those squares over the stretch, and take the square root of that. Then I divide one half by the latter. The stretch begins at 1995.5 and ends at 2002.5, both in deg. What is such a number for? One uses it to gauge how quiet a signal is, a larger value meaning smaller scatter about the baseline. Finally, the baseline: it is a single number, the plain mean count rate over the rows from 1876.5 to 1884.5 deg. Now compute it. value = 1.4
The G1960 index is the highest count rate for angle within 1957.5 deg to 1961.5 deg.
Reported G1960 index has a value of 2.899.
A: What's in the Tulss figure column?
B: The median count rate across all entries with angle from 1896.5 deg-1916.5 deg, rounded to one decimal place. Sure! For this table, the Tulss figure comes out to 3.8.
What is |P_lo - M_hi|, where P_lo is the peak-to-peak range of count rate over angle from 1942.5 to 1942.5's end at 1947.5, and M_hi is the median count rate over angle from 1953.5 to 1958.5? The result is 2.7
